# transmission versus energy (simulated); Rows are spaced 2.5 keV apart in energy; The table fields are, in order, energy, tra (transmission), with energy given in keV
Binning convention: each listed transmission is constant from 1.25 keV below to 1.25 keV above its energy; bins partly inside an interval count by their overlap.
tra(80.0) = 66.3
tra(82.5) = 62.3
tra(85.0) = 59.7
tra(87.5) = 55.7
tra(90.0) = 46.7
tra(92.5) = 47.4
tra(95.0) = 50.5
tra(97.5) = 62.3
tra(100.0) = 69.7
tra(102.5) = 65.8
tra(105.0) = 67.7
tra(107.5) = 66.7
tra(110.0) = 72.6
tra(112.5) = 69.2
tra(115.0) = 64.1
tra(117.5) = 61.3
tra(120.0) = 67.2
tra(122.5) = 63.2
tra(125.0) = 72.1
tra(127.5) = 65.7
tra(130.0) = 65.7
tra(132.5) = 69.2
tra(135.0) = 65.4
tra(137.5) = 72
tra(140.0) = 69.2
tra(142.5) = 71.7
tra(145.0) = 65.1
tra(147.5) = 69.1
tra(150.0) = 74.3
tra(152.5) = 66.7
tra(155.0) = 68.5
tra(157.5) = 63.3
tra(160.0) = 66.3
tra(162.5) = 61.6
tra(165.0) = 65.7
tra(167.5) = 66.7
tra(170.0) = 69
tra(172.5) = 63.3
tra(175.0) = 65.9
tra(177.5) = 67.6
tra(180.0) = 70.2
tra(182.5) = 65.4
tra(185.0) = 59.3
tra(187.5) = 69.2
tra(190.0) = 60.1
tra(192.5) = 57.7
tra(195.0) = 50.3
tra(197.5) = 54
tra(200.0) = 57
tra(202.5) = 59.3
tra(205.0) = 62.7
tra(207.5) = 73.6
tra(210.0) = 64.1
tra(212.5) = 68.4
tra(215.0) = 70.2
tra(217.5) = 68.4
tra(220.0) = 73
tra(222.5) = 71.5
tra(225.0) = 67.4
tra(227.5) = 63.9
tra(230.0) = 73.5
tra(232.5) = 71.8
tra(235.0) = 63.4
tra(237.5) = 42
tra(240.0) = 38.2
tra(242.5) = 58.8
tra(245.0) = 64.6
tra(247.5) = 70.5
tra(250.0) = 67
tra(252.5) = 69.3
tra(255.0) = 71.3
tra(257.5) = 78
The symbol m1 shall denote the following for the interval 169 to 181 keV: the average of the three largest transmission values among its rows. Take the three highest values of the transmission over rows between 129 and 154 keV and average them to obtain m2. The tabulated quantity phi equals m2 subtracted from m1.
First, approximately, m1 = 68.9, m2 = 73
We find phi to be -4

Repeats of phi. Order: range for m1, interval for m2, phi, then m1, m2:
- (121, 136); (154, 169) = 2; 69.0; 67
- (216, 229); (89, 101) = 10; 71.0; 61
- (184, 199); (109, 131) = -8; 62.9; 71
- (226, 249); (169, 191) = 2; 71.9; 69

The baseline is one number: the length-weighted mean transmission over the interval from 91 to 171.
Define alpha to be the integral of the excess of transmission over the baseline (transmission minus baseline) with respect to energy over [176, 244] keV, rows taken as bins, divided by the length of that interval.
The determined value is -3.0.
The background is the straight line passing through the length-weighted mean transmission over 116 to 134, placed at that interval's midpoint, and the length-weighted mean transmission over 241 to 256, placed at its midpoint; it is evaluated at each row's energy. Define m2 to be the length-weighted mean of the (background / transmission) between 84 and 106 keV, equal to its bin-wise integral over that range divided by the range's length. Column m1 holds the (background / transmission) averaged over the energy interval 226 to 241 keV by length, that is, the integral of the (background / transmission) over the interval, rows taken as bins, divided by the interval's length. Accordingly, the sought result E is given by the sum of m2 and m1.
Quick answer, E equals 2.35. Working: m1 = 1.19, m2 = 1.16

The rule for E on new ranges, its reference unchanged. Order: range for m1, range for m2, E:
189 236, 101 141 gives 2.02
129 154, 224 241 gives 2.13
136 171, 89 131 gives 2.04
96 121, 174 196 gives 2.06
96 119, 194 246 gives 2.09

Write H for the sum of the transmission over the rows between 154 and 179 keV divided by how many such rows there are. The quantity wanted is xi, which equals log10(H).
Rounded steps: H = 66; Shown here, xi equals 1.82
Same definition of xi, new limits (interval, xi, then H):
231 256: 1.79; 62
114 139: 1.82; 67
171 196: 1.80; 63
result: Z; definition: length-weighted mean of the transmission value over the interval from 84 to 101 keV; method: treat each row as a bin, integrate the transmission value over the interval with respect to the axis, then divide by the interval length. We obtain 55.7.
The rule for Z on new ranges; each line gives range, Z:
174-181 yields 67.9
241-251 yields 64.5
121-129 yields 67.0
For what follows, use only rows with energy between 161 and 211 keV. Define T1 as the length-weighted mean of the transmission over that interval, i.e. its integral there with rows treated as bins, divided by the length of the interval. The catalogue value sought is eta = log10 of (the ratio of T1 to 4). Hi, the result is 1.20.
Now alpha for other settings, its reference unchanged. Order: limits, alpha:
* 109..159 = 1.7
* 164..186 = 0.0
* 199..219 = -0.4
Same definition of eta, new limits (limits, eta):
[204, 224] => 1.24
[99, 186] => 1.22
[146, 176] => 1.22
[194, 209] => 1.17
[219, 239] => 1.21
